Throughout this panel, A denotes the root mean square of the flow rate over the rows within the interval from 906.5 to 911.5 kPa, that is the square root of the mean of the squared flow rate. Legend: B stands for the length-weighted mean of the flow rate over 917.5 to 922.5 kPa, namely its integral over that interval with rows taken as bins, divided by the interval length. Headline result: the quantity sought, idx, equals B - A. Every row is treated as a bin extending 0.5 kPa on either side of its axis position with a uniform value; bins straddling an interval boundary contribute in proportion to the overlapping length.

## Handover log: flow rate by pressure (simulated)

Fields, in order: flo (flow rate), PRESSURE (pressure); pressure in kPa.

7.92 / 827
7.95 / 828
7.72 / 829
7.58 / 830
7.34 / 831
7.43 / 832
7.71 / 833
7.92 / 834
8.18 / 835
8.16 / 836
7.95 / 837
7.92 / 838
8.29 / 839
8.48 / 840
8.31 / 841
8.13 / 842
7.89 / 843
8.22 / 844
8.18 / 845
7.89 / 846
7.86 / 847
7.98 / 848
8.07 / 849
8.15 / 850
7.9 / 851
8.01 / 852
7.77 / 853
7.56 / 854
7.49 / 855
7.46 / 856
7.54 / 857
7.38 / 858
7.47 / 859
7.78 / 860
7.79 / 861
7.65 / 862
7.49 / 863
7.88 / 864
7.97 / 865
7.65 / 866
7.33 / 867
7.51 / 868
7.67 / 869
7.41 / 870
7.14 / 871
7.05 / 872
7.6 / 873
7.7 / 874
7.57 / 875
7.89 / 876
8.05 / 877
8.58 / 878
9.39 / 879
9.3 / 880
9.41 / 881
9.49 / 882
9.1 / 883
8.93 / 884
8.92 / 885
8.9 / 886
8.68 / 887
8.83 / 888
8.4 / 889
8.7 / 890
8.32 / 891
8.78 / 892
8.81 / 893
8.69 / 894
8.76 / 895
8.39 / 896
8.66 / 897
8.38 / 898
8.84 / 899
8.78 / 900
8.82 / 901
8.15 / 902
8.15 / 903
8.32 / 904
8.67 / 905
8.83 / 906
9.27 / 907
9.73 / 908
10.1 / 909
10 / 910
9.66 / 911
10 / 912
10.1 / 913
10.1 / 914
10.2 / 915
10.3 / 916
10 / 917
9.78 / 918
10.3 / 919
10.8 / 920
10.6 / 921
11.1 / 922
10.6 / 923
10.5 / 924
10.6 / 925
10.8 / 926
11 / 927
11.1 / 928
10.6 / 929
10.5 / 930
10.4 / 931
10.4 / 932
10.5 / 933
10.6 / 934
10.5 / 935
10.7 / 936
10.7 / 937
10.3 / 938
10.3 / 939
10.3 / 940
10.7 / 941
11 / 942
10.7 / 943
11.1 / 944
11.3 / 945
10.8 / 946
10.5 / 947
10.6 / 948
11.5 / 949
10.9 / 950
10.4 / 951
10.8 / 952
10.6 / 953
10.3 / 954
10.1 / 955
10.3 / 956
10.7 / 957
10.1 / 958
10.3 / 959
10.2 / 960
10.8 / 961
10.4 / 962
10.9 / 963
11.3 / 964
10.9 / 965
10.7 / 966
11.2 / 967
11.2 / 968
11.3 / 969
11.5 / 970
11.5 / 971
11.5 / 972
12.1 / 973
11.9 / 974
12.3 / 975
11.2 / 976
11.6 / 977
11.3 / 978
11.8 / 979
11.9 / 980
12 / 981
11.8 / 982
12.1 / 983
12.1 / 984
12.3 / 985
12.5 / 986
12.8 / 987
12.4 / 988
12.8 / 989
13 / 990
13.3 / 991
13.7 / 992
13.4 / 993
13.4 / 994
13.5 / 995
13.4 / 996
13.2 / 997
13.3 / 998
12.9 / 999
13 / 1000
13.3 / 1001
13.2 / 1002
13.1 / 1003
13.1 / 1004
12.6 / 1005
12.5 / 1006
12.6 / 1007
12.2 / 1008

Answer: 0.8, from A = 9.8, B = 10.5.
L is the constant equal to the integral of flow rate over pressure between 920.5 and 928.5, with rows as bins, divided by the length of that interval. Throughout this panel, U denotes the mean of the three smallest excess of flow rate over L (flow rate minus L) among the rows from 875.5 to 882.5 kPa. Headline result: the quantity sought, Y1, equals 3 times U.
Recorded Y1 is -7.8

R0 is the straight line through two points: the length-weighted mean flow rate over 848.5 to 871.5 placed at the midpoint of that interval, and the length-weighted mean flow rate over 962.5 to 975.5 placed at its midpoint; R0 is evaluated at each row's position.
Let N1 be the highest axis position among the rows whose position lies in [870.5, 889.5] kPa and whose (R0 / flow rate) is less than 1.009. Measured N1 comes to 888 kPa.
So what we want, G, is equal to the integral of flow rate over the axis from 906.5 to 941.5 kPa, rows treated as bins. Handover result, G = 363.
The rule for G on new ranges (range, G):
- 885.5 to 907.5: 190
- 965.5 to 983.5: 209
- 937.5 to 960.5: 244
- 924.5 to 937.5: 138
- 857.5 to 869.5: 92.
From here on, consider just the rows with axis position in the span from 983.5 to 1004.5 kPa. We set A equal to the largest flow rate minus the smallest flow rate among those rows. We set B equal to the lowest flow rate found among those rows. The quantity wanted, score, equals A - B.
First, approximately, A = 1.6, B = 12.1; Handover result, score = -10.5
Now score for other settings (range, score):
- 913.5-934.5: -8.5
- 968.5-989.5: -9.6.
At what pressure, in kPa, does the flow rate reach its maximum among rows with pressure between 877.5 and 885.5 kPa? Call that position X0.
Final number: 882 kPa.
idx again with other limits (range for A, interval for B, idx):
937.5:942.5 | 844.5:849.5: -2.5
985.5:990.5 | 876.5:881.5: -3.8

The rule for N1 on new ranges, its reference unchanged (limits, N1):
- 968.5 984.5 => 984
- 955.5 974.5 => 974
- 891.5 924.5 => 924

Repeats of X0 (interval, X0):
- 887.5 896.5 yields 888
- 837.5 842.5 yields 840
